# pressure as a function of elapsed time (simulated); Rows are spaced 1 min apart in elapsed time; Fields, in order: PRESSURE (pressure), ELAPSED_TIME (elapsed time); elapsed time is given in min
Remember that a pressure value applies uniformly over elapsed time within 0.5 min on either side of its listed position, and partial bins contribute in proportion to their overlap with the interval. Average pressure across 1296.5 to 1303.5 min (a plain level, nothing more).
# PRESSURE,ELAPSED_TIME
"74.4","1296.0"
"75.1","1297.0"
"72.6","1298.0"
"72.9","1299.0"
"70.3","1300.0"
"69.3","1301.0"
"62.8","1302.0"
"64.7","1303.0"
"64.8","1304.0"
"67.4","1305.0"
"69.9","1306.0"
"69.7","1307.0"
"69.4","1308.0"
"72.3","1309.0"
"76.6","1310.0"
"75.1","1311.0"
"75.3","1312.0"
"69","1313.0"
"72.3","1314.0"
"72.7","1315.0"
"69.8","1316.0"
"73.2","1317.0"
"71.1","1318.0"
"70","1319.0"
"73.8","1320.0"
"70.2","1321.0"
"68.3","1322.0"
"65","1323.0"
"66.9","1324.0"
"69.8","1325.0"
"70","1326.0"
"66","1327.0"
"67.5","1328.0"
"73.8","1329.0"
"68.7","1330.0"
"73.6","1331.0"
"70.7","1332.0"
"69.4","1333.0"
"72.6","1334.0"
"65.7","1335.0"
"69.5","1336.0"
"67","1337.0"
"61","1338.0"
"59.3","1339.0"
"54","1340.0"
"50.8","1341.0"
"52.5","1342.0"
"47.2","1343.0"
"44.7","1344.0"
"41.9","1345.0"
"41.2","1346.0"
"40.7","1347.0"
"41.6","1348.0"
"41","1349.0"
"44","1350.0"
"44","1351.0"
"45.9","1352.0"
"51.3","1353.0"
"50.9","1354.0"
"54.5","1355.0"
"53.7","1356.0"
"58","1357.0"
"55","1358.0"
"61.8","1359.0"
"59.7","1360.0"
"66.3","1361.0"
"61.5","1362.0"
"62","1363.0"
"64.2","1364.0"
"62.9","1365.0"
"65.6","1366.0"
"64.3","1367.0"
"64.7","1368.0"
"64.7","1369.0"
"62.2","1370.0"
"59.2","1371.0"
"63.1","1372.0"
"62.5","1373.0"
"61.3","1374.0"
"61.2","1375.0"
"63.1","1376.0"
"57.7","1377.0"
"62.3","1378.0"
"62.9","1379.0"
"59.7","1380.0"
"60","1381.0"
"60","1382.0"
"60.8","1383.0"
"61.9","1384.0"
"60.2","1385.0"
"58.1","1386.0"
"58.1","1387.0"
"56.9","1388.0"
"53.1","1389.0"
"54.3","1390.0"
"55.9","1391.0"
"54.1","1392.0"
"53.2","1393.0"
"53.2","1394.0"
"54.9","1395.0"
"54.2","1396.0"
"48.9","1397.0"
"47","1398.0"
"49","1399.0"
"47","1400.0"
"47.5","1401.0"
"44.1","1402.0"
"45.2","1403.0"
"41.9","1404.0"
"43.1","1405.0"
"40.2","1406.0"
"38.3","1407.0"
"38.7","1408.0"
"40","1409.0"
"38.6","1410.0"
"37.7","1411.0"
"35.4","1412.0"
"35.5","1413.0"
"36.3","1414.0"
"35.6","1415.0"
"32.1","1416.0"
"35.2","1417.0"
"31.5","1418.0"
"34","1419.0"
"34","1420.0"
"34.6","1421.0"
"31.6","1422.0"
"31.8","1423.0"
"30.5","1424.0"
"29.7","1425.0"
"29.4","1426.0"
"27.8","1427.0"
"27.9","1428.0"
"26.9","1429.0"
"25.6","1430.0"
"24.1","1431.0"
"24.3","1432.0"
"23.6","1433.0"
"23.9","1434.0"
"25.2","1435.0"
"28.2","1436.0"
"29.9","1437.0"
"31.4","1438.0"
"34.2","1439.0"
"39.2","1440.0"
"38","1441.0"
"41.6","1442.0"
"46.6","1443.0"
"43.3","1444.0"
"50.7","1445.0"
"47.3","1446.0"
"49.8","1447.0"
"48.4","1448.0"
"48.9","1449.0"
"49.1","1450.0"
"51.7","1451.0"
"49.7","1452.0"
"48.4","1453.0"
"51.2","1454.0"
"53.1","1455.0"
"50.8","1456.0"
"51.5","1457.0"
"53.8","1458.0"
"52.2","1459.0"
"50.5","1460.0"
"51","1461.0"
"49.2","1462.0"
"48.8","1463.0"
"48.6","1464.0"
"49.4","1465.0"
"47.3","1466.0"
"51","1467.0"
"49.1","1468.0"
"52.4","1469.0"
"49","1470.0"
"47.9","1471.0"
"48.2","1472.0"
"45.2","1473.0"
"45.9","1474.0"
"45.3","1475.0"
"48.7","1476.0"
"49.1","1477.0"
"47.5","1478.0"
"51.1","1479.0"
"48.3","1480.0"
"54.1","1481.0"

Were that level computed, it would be 70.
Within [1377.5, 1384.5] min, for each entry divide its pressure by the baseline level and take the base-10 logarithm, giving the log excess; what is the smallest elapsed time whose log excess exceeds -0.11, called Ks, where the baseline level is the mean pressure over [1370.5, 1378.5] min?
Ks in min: 1378.0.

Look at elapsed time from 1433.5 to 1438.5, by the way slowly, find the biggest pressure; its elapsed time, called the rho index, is 1438.0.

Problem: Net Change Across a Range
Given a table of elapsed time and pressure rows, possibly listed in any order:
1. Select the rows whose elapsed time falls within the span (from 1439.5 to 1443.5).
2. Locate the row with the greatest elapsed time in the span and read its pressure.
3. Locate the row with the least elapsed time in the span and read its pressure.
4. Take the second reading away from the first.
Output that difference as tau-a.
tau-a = 7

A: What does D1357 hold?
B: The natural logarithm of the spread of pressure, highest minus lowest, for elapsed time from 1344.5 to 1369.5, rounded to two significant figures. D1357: 3.2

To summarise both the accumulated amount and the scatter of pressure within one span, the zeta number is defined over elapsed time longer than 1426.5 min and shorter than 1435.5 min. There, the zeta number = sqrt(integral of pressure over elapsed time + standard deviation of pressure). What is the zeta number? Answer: 15.2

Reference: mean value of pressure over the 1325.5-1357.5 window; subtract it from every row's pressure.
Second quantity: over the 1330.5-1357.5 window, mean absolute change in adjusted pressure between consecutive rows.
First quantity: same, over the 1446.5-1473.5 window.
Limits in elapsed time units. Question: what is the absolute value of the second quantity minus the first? 1.1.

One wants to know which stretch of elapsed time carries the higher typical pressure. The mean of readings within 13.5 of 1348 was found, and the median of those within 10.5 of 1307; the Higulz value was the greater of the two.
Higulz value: 70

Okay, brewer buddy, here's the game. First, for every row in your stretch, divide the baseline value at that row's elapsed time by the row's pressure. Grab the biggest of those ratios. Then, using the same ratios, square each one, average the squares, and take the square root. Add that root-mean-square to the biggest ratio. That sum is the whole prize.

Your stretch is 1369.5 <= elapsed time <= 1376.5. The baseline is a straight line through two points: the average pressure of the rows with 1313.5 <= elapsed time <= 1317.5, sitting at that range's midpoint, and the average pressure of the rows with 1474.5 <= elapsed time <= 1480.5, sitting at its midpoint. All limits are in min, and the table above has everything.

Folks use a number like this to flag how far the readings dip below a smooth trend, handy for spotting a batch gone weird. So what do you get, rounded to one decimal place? 2.1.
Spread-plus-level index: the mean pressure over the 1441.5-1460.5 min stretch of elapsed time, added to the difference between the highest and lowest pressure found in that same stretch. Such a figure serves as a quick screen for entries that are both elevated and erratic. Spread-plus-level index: 62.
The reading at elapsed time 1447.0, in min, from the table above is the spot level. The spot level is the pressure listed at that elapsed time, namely 49.8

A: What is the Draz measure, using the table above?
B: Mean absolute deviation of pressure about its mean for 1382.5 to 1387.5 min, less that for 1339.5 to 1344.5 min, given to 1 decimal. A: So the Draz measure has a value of -1.7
